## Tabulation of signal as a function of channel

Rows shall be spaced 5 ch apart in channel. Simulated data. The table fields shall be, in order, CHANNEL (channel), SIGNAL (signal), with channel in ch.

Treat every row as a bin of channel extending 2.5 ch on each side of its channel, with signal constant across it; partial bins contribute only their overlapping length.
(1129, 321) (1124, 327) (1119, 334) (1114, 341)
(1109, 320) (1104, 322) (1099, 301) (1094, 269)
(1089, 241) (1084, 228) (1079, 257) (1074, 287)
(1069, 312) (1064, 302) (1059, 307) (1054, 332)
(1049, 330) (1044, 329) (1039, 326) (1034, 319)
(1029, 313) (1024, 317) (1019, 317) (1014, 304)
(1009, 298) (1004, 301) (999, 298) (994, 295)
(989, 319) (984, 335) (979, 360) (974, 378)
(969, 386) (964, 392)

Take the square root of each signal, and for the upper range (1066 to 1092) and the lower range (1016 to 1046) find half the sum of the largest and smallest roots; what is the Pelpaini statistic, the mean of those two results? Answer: 17.1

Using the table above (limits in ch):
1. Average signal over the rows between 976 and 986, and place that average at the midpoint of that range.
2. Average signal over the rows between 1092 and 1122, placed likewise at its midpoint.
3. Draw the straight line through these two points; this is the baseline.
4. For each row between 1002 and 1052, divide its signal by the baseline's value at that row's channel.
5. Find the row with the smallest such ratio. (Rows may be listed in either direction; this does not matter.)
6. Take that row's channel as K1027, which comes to 1009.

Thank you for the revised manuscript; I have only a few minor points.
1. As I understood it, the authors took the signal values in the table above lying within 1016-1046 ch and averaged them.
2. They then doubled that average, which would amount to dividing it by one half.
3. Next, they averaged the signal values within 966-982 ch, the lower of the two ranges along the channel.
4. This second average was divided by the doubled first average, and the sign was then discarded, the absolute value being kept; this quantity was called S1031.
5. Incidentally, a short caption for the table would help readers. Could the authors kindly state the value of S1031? 0.585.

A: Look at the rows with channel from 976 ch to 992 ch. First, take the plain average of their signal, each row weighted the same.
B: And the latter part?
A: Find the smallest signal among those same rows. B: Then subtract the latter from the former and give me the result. 19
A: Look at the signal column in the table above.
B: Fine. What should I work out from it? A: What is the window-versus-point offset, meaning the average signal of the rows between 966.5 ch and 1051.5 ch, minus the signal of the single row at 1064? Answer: 23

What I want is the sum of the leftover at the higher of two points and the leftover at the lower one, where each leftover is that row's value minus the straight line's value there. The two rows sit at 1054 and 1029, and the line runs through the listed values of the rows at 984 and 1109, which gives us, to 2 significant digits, -11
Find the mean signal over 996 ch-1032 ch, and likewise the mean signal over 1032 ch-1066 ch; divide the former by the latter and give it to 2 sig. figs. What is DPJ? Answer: 0.96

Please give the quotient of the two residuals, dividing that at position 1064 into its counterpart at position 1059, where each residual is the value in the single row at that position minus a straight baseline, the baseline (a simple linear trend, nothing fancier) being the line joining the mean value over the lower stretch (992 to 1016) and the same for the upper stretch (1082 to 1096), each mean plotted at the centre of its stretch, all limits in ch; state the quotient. 1.0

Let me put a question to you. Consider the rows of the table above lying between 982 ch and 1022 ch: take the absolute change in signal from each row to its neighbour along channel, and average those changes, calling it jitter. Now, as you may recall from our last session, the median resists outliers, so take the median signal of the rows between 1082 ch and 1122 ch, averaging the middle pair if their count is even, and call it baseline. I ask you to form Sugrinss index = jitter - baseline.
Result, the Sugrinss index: -301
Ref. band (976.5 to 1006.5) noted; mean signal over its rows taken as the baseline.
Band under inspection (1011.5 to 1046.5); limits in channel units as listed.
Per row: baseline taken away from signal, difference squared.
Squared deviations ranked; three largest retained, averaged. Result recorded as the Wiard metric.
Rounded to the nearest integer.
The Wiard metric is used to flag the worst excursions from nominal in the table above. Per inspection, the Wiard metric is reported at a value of 127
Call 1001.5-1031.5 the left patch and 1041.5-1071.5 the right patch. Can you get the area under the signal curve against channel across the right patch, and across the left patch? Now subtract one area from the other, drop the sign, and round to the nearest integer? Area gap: 310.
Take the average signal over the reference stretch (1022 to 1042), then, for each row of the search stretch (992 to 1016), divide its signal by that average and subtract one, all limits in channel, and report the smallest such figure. -0.075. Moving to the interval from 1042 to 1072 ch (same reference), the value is -0.053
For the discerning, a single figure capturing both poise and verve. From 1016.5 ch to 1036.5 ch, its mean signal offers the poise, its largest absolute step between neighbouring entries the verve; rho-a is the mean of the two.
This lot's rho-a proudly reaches 161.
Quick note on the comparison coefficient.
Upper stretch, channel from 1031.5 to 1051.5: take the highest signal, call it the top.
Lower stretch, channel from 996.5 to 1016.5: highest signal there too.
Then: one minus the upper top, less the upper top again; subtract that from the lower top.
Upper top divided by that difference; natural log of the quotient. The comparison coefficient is -1.07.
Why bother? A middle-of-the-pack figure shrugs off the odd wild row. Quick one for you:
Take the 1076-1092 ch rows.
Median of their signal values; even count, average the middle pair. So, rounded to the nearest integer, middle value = 241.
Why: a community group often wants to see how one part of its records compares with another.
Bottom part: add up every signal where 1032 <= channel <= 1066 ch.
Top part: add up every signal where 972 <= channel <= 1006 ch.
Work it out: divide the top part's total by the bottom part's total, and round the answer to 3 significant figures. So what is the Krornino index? 1.02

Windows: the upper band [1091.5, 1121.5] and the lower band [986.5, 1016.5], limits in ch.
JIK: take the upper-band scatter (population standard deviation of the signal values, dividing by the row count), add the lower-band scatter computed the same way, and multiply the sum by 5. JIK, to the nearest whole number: 159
